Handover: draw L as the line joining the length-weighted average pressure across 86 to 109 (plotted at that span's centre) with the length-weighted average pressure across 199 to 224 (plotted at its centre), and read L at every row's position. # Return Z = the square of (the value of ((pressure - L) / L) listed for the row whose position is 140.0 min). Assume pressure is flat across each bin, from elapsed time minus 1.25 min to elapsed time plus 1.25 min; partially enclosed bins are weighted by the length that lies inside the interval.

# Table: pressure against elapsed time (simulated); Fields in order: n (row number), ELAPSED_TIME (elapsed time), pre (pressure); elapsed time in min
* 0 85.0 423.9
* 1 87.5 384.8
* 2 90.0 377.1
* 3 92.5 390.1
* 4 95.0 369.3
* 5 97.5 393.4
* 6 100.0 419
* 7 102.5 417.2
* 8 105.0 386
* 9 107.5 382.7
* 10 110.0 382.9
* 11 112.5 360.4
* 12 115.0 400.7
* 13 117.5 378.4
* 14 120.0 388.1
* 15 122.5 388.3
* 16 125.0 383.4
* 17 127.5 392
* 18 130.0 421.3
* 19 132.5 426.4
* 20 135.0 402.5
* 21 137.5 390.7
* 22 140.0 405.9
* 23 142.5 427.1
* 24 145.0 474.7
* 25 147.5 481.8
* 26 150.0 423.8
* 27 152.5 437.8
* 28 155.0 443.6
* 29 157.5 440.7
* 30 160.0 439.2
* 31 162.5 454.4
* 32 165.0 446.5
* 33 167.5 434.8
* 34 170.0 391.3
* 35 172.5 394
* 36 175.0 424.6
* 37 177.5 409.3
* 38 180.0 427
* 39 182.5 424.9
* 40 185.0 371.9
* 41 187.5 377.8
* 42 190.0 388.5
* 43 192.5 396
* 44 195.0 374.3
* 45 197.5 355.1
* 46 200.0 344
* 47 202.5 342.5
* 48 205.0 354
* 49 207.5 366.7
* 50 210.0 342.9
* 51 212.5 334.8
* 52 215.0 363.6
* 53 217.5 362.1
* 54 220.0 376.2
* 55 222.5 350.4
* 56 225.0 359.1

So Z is 0.0057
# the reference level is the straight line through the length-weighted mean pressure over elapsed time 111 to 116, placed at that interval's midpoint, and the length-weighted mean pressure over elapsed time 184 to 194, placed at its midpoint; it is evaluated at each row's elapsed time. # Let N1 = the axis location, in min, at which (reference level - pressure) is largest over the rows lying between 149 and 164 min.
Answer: 150.0 min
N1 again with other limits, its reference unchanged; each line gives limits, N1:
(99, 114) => 112.5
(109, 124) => 112.5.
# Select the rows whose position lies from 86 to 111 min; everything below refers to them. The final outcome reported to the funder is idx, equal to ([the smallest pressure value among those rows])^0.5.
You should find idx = 19.2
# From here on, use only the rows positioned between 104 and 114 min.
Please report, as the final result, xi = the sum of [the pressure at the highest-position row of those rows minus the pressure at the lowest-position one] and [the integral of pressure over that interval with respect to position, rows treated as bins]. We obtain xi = 3758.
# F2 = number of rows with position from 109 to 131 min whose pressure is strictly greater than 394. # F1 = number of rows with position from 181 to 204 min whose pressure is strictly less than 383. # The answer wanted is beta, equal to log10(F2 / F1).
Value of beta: -0.48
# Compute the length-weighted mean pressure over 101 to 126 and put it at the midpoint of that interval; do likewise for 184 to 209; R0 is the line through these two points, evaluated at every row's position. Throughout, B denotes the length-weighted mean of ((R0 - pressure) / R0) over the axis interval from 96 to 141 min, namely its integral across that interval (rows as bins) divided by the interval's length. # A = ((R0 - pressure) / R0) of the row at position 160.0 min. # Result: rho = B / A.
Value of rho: 0.1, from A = -0.17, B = -0.024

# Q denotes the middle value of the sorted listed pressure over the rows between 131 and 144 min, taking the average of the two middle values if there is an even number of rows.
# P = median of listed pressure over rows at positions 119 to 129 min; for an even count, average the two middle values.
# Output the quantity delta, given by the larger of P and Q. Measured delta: 406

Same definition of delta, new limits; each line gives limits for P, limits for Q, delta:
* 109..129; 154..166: 444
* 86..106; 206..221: 388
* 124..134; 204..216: 407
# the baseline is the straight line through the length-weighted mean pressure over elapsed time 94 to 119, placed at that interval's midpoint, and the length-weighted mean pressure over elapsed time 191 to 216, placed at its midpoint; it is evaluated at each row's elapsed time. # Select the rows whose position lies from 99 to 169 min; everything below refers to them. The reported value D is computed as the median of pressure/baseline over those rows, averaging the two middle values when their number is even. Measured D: 1.07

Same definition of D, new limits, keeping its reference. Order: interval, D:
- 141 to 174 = 1.18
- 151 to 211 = 1.08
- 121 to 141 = 1.05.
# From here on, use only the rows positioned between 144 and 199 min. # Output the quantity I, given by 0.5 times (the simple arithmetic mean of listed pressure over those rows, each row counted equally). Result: 209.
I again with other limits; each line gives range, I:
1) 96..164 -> 206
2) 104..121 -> 191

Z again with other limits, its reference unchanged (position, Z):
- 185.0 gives 0.0007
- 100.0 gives 0.0053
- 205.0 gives 0.0000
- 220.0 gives 0.0051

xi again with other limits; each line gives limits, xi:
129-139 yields 4068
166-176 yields 4107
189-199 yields 3740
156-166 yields 4457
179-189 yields 3945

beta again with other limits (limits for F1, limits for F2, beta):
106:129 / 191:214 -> -0.60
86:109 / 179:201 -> 0.00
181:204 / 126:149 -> 0.07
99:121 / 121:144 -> 0.10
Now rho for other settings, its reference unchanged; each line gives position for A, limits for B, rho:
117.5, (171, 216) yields -1.3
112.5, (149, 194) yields -1.7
